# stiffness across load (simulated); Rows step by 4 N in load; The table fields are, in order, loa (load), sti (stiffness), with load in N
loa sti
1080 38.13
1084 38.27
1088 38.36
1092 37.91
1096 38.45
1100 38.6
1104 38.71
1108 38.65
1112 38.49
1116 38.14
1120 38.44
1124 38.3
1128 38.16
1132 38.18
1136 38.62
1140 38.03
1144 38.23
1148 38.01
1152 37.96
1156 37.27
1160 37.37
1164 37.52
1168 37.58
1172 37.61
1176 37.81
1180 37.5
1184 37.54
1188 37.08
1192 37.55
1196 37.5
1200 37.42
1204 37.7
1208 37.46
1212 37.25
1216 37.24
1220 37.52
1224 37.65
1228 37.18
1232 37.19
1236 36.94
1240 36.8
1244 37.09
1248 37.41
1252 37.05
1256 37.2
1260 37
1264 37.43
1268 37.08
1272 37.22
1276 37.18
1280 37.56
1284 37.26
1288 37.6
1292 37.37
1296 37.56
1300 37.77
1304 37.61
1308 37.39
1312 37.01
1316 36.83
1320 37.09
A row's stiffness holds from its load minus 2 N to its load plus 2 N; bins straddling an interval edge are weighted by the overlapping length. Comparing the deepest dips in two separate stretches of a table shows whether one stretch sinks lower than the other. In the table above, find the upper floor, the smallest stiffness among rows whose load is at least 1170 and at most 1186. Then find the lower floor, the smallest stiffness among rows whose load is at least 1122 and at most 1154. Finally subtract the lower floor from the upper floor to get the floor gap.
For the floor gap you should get -0.46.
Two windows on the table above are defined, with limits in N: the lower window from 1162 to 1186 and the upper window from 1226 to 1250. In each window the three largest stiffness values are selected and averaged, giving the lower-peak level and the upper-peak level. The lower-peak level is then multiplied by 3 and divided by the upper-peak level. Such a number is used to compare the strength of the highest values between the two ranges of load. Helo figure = 3.03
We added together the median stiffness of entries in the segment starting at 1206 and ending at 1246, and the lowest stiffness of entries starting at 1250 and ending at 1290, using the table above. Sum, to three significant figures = 74.2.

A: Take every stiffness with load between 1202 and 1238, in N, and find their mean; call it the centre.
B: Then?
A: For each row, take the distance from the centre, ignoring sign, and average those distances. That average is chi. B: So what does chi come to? 0.21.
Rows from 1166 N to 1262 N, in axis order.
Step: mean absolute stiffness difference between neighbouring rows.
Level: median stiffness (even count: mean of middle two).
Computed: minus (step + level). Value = -37.6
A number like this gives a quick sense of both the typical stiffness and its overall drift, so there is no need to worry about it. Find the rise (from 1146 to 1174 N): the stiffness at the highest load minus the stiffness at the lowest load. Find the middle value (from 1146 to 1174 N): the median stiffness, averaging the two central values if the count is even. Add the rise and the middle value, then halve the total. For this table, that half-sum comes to 18.59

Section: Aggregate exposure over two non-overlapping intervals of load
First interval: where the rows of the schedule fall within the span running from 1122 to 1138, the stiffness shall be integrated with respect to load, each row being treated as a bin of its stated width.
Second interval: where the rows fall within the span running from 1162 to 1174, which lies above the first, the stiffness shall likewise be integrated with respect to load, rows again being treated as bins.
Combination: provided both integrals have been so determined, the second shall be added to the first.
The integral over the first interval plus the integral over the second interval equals 1064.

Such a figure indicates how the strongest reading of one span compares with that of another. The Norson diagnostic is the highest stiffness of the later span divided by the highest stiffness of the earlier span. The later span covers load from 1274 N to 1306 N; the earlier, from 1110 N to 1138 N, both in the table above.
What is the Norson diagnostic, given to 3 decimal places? 0.978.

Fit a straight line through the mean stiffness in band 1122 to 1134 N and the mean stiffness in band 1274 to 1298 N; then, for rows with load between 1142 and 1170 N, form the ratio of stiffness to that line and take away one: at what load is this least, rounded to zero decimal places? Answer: 1156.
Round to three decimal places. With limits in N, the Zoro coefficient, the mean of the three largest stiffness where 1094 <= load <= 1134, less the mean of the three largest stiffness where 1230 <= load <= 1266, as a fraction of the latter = 0.035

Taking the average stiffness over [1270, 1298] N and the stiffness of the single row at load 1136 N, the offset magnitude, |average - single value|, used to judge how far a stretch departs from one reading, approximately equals 1.2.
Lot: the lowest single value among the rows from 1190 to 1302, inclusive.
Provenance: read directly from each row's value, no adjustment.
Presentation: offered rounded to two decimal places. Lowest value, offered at 36.80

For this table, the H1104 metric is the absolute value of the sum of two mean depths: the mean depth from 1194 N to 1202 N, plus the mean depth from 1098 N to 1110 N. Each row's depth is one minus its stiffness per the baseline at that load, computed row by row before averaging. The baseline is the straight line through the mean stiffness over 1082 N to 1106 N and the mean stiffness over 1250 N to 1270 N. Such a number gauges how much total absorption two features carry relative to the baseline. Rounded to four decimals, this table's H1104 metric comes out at 0.0049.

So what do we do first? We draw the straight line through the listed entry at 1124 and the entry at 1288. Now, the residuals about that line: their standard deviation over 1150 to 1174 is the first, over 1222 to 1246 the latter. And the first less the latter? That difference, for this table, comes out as -0.03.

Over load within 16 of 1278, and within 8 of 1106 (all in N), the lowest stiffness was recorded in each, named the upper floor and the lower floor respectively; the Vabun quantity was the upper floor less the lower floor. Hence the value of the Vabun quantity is -1.4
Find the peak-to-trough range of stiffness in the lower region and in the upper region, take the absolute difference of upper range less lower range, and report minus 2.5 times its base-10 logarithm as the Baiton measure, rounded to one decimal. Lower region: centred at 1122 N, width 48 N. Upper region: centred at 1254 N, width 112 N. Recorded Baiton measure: 1.3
